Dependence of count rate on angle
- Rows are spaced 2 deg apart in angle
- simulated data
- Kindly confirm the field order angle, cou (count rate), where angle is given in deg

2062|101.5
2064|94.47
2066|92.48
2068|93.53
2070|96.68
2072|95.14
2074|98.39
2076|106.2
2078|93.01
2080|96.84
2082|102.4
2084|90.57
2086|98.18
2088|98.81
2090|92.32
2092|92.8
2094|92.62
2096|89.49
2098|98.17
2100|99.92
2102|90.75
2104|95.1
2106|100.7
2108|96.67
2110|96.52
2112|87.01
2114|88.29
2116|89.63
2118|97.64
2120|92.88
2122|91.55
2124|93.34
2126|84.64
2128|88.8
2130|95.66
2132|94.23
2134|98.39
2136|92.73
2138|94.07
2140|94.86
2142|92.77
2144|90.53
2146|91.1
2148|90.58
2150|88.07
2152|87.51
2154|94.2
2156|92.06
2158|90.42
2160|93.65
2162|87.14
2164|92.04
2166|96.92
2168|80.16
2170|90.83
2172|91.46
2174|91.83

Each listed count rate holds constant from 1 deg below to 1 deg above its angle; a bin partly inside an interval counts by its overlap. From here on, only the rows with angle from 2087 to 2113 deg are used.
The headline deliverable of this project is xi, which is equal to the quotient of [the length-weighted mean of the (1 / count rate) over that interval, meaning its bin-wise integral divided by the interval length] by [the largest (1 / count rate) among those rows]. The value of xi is 0.921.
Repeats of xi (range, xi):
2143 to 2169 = 0.889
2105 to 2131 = 0.917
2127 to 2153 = 0.950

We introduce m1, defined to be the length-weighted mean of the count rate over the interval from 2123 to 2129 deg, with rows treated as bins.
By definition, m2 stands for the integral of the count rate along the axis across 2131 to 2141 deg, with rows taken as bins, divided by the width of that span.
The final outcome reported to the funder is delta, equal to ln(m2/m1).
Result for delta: 0.065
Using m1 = 88.9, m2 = 94.9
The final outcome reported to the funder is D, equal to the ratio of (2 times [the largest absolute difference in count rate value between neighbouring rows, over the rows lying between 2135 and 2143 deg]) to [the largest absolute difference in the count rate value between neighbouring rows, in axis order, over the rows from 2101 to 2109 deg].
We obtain 0.7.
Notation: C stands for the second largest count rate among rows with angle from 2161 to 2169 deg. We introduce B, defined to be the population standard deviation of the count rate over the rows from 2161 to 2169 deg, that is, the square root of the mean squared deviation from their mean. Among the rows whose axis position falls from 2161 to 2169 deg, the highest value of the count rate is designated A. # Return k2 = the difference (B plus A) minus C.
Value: 11.1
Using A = 96.92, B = 6.2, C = 92.04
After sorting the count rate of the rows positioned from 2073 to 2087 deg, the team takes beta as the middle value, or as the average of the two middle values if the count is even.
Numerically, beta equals 98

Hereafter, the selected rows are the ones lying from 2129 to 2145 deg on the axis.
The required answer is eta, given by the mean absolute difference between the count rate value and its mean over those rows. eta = 1.6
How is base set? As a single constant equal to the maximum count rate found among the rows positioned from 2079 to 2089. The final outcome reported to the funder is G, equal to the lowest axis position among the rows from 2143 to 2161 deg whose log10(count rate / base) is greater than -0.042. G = 2154 deg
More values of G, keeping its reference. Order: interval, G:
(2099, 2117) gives 2100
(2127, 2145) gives 2130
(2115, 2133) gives 2118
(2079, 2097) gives 2080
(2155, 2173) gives 2160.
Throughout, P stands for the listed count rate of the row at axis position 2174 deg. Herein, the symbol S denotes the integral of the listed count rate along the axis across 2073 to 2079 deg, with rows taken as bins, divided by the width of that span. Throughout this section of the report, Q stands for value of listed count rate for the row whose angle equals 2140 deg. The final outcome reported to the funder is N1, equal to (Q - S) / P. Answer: -0.05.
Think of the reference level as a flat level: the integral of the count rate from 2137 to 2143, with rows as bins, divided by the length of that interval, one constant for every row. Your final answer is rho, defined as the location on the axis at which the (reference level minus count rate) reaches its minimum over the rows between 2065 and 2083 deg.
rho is 2076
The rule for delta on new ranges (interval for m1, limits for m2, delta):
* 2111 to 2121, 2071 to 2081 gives 0.072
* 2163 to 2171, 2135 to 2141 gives 0.042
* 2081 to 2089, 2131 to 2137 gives -0.025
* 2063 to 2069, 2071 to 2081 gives 0.046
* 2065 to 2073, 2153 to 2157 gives -0.014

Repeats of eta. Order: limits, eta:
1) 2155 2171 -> 3.4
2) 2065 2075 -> 1.8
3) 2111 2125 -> 2.7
